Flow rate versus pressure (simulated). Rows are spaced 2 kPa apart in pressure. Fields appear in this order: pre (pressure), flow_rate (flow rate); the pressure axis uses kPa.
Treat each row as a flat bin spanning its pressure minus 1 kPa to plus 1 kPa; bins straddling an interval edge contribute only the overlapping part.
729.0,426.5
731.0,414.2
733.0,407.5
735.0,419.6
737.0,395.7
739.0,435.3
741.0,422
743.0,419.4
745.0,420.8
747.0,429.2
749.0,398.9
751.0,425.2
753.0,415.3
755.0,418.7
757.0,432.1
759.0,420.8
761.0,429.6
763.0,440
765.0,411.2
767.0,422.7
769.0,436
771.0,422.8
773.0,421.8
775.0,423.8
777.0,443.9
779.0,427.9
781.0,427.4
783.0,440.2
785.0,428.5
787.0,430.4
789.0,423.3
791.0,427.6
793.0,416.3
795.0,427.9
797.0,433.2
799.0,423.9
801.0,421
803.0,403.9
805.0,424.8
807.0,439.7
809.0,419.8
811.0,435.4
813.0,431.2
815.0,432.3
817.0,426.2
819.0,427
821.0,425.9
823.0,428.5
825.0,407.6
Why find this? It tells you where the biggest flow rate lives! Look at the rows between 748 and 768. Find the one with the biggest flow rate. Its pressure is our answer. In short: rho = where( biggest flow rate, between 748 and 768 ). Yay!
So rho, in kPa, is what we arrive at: 763.0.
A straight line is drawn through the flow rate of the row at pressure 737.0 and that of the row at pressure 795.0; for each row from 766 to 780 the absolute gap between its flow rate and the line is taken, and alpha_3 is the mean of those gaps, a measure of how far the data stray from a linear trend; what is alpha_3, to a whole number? 13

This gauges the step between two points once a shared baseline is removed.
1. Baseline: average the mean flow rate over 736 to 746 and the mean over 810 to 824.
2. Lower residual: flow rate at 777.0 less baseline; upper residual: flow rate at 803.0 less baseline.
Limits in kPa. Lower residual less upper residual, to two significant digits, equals 40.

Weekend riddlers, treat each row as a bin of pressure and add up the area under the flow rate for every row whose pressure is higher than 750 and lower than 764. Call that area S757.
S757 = 5963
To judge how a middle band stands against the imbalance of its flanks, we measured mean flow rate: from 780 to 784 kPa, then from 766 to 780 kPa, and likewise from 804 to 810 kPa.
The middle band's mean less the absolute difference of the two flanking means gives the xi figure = 433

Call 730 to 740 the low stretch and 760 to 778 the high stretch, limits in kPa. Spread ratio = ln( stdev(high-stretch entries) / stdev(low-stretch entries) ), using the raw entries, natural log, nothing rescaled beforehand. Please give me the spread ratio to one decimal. -0.3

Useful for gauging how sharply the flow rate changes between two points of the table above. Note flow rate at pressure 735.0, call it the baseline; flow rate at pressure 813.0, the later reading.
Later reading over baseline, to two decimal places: 1.03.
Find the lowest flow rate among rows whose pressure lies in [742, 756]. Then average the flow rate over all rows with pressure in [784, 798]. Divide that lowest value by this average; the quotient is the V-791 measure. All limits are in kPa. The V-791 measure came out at 0.93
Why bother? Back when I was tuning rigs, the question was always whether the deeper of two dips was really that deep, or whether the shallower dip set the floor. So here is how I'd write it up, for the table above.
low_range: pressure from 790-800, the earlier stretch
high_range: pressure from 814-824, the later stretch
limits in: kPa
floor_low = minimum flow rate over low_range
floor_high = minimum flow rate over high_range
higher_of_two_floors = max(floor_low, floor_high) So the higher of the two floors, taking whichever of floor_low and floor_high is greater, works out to 426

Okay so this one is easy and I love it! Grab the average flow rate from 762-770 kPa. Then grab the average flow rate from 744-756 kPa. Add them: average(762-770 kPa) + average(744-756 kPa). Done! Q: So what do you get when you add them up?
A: 845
